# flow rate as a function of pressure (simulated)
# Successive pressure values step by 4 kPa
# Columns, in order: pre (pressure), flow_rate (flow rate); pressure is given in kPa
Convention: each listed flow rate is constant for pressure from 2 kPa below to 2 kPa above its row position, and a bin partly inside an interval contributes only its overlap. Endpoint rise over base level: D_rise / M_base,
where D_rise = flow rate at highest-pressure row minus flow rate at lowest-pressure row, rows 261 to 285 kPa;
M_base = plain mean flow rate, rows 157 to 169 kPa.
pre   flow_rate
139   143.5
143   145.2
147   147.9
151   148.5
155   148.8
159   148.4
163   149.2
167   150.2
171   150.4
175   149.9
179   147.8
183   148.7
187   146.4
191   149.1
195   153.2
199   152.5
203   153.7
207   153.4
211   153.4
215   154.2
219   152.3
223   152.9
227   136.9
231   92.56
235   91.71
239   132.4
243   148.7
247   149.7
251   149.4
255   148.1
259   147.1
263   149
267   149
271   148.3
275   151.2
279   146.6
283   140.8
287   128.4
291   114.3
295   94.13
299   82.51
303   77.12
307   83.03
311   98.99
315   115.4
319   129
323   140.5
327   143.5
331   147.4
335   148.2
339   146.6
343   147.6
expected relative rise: -0.05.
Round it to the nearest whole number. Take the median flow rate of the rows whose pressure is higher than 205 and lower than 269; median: 149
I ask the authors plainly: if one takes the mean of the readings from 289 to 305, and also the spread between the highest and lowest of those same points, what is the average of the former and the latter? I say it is 64.6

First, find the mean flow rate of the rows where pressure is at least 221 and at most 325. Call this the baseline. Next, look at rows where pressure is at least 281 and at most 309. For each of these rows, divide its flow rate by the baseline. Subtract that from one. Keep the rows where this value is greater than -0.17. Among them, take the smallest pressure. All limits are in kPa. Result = 283 kPa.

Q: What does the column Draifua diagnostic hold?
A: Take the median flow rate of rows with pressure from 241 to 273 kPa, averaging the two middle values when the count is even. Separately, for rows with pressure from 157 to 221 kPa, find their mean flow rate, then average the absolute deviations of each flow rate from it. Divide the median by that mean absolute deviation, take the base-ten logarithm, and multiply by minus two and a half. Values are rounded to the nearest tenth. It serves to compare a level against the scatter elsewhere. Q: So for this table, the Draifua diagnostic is -4.6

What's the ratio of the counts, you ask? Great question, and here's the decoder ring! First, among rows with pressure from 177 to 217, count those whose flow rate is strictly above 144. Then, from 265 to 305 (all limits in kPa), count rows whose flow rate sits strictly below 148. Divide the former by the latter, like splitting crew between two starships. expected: 1.4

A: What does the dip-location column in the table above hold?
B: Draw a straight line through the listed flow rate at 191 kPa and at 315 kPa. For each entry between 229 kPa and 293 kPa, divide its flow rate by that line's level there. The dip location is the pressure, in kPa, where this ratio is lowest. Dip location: 235 kPa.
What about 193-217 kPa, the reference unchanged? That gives 195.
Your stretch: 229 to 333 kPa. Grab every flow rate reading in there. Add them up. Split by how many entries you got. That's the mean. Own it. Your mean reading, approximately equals 127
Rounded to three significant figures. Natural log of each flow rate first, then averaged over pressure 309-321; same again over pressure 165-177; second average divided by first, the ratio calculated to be 1.06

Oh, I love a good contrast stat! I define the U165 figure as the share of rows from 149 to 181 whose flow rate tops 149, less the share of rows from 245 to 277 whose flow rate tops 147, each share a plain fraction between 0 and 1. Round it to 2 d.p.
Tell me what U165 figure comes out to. -0.50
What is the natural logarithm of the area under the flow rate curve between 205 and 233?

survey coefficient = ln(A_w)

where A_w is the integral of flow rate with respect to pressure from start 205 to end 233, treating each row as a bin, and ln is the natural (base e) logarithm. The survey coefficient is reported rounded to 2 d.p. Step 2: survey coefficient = 8.29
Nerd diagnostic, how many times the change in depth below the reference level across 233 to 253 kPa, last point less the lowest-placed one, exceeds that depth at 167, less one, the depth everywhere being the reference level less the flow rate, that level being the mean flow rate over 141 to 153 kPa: 18.2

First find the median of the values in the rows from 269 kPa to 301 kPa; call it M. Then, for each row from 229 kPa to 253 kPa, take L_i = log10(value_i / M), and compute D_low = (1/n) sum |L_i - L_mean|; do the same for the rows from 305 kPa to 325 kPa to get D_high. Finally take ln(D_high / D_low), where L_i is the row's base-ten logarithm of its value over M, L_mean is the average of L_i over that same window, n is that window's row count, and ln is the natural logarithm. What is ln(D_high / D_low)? -0.2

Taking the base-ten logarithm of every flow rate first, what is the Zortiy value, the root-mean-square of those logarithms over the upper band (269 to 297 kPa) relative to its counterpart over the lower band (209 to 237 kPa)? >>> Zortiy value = 1.00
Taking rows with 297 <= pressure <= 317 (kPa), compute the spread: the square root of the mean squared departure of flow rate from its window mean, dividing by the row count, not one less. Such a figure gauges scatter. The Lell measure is 14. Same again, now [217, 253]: 23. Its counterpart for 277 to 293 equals 12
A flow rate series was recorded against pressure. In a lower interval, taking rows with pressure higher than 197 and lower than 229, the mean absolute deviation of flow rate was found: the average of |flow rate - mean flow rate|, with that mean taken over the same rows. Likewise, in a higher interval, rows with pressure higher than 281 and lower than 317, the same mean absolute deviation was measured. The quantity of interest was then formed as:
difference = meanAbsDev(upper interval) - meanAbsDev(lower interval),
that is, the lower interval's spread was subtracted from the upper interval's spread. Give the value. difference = 15.0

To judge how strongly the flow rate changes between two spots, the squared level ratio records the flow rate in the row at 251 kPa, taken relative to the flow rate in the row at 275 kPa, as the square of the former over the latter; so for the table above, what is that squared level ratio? 0.98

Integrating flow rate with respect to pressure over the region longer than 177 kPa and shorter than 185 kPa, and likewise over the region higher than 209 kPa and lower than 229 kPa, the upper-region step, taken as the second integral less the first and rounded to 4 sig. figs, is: 1813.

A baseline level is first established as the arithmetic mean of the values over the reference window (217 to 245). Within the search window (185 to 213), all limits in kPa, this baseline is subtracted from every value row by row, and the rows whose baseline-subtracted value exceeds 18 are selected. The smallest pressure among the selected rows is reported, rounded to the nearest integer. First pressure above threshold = 191 kPa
